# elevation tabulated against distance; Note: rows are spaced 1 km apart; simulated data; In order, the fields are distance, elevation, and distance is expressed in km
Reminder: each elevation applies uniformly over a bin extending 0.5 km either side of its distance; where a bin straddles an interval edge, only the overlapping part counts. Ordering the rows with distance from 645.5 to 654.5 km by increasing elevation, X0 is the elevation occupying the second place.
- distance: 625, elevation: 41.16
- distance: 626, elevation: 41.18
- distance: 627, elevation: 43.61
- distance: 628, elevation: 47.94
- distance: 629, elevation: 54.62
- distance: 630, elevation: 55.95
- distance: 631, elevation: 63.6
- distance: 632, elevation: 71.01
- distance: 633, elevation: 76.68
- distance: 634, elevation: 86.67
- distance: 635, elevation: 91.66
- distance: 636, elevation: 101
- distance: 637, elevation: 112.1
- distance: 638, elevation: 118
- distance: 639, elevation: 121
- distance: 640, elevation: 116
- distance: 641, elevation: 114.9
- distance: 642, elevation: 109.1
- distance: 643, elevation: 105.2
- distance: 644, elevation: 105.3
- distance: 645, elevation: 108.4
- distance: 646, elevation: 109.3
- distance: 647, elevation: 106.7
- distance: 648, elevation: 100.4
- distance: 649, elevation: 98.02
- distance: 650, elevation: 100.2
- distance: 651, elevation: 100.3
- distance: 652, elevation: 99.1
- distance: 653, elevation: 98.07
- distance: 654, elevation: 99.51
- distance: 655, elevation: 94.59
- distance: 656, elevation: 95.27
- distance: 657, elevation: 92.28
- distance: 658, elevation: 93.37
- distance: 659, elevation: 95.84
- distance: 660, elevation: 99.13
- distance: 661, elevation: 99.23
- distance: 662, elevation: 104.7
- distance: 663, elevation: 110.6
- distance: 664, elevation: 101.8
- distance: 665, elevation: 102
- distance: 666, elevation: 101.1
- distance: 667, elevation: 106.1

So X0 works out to 98.07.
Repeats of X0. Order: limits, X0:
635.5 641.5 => 112.1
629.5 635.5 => 63.6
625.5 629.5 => 43.61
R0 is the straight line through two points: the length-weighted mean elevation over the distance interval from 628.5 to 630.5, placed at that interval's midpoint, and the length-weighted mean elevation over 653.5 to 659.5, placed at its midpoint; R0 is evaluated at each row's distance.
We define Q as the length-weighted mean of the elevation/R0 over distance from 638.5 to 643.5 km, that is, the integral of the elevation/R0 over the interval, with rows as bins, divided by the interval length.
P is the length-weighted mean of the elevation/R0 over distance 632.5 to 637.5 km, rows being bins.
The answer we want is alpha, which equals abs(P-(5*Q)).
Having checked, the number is 6.4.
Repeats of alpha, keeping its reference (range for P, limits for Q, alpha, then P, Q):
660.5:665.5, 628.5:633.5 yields 4.6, 0.99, 1.12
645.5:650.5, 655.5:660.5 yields 3.6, 1.25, 0.98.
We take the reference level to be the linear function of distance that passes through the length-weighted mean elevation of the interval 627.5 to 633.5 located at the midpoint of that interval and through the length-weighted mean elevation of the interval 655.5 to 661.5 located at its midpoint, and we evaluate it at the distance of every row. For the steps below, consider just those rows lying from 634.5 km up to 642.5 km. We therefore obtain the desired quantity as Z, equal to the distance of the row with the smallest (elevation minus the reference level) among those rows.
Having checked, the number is 635 km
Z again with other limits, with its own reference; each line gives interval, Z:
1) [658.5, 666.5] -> 666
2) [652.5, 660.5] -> 658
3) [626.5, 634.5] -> 627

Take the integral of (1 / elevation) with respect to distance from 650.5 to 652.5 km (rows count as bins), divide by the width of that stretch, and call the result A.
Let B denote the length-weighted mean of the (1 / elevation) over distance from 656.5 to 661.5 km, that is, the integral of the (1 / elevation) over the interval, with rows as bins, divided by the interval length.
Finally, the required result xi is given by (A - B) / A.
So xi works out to -0.04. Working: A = 0.0100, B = 0.0104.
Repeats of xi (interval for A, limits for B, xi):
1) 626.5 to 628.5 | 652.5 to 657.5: 0.52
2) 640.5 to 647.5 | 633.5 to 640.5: -0.03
